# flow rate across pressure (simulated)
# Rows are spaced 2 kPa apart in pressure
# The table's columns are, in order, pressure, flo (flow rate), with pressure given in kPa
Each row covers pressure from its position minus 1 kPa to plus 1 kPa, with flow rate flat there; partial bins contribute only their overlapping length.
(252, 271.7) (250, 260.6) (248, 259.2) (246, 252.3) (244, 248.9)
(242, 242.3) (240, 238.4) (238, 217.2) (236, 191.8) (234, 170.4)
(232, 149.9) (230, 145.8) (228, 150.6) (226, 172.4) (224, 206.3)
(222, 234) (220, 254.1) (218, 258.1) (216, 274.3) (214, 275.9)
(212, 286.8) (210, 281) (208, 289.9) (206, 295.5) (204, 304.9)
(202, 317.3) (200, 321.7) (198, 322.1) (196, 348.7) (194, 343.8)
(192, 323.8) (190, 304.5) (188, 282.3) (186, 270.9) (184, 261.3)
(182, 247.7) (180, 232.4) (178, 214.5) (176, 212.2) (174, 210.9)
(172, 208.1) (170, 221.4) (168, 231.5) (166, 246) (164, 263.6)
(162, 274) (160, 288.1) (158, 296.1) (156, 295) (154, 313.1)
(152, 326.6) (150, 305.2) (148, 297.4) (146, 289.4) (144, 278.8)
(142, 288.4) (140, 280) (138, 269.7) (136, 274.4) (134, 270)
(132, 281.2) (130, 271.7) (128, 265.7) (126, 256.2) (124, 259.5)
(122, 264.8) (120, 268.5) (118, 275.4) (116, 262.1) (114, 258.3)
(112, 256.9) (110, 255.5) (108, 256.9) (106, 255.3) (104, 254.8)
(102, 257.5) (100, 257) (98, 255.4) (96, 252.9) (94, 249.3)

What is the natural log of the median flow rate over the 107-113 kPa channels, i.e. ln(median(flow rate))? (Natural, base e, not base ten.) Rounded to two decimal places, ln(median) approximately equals 5.55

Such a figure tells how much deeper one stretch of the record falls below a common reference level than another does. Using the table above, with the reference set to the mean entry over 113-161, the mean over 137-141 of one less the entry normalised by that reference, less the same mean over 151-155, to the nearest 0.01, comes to 0.16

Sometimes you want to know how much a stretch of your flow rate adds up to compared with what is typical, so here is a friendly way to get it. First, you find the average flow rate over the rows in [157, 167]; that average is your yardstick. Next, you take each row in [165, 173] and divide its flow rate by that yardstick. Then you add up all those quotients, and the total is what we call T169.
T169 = 3.3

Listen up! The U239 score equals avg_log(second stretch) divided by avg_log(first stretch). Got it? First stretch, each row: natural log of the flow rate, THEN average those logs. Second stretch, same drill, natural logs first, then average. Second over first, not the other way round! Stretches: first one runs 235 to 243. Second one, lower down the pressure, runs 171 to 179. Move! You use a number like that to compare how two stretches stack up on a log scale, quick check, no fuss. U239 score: 0.991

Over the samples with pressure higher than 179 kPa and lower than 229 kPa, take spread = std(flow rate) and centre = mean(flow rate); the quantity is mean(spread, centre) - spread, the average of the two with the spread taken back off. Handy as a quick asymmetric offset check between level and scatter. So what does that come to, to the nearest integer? 113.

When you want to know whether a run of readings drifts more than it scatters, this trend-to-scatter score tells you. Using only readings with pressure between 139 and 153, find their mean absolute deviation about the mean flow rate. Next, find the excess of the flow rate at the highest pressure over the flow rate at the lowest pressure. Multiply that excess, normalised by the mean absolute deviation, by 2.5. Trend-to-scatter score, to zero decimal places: 9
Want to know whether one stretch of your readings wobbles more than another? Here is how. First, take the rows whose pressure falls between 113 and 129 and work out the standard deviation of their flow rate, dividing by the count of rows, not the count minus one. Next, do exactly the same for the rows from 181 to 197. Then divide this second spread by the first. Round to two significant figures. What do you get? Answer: 6.1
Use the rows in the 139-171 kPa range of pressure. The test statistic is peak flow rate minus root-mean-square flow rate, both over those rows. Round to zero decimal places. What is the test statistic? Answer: 44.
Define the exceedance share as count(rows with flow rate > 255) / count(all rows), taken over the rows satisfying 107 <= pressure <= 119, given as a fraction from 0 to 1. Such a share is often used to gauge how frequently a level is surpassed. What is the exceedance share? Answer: 1.00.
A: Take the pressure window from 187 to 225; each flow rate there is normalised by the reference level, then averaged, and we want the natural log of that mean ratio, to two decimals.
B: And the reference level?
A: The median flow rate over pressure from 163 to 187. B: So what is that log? 0.23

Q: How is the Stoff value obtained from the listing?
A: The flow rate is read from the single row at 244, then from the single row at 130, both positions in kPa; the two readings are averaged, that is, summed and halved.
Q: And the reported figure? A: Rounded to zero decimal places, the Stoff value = 260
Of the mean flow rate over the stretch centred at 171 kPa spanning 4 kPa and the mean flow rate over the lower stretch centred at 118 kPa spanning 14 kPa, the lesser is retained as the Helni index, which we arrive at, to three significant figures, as 215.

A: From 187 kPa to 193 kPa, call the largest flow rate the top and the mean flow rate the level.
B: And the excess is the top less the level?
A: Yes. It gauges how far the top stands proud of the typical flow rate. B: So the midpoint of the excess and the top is 172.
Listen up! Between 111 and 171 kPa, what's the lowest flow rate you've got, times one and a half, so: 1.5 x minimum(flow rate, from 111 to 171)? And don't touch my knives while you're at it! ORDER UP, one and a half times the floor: 332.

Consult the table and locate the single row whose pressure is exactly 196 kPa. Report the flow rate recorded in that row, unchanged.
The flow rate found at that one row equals 348.7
